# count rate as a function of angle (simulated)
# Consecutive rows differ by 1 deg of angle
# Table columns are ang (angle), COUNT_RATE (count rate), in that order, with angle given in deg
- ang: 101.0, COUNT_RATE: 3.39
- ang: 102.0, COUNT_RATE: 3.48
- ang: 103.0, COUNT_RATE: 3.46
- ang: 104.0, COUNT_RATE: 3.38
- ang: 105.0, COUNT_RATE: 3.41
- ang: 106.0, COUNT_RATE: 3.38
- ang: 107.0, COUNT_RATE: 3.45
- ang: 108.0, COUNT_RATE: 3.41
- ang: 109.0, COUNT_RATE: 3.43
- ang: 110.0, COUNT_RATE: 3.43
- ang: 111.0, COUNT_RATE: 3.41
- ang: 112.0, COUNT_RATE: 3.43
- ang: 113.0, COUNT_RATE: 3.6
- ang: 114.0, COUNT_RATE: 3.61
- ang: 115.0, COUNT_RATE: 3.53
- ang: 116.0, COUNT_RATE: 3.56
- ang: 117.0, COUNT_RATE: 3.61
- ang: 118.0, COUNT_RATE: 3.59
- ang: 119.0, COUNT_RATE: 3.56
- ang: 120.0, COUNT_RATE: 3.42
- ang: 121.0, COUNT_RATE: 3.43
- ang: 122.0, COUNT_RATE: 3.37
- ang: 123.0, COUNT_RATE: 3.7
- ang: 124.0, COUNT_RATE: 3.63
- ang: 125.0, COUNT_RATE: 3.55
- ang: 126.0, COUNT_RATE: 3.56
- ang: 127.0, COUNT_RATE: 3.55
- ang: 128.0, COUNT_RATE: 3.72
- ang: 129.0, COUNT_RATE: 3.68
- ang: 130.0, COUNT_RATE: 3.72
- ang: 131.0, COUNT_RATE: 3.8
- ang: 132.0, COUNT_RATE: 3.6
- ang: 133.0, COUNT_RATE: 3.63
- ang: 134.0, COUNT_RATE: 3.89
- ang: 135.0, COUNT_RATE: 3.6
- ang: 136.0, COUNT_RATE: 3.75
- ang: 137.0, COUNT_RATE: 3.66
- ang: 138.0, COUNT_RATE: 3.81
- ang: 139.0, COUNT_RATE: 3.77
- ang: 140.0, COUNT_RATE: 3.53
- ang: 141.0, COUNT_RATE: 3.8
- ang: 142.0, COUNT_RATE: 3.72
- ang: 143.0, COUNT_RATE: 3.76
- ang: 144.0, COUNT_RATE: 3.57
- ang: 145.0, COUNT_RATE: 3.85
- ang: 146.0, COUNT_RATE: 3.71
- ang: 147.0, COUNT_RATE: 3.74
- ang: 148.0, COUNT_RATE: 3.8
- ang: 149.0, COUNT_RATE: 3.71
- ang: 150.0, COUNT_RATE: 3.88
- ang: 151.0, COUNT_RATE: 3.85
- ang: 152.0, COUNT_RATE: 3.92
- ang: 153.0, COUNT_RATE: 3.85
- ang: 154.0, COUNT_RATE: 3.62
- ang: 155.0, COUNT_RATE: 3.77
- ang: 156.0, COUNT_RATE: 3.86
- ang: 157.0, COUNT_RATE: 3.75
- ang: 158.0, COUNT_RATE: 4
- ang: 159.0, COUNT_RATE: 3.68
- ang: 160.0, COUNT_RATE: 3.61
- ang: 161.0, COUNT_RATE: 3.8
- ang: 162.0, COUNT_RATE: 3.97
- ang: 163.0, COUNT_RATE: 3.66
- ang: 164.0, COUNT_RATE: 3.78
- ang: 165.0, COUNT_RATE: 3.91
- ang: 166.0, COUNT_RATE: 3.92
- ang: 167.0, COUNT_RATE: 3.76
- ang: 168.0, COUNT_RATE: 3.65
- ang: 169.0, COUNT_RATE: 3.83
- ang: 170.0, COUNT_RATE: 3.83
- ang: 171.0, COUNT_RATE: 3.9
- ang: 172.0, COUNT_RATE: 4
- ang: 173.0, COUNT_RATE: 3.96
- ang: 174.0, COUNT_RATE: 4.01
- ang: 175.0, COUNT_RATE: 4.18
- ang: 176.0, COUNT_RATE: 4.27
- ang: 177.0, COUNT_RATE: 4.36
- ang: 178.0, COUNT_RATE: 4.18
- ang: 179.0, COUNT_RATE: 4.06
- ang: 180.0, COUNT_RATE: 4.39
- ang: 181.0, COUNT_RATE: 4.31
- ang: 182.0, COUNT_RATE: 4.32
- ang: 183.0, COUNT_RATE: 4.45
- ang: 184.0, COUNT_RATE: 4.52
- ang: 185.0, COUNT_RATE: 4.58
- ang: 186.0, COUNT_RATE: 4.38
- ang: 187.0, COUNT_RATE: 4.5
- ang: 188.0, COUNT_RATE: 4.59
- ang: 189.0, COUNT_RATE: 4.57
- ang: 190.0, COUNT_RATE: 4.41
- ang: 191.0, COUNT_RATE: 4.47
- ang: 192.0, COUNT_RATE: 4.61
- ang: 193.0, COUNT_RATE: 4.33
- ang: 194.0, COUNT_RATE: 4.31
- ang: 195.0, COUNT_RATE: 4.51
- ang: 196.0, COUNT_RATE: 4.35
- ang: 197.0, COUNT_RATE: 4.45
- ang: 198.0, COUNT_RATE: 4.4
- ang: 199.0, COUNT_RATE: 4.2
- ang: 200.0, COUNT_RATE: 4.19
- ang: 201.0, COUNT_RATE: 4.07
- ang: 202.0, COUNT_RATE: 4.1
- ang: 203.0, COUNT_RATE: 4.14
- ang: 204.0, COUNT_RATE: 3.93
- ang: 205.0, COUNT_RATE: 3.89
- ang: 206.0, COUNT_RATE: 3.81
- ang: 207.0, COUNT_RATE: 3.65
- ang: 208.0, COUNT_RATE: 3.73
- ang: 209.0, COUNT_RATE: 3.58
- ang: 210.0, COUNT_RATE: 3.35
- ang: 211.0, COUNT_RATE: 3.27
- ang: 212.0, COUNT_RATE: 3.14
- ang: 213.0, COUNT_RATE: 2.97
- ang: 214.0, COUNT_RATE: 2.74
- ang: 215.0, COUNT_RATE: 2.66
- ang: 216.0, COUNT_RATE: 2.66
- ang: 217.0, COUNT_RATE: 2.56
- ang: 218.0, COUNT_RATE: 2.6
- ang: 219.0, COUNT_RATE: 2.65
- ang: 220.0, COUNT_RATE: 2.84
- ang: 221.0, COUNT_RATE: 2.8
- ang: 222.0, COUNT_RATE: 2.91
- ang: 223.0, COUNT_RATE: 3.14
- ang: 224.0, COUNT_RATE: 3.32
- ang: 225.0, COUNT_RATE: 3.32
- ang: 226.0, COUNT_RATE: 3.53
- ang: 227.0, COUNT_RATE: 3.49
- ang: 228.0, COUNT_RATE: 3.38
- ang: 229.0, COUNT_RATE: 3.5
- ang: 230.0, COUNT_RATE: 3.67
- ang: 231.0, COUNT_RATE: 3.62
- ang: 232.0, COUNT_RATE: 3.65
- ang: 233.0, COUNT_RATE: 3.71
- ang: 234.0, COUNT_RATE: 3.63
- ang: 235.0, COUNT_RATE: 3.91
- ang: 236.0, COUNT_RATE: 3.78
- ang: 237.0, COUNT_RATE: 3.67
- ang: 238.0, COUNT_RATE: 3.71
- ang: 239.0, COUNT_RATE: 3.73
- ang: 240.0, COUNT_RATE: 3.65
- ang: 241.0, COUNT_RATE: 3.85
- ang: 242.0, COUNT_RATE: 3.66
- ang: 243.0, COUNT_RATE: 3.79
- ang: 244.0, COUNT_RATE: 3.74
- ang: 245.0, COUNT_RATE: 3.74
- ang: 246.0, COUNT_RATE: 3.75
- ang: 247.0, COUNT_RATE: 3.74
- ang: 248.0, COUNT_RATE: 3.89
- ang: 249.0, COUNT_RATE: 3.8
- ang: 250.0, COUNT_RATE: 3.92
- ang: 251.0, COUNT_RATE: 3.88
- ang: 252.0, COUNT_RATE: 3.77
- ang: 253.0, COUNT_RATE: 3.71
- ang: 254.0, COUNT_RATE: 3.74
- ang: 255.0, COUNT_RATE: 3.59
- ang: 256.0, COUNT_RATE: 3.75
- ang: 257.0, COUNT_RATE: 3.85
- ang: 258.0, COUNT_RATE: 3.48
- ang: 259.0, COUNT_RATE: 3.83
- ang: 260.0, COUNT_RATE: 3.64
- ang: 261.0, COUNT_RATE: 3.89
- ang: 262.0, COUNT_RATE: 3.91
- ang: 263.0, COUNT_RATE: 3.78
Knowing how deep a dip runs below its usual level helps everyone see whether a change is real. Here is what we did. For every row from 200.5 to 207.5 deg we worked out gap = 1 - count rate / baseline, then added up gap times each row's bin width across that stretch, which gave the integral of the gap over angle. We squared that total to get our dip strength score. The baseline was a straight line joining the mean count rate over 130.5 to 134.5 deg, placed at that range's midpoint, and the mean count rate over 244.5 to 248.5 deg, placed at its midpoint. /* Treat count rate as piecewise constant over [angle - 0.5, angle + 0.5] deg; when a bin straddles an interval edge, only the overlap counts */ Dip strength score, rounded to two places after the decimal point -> 0.11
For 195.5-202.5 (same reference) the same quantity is 0.84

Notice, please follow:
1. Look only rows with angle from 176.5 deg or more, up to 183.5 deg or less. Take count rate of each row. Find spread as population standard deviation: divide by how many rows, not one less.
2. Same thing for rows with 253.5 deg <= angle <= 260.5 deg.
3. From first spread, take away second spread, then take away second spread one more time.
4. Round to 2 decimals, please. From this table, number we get -0.12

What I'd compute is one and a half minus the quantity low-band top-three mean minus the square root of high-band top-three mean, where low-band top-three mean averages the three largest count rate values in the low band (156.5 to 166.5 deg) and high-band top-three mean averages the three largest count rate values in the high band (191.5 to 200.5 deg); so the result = -0.34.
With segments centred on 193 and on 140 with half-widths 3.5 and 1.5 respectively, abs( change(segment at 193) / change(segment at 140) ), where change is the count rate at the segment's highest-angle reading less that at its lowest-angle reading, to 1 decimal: 2.0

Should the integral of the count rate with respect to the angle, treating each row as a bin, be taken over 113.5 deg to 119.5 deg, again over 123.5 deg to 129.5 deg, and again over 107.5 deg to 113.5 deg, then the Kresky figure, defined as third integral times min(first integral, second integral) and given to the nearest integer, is 444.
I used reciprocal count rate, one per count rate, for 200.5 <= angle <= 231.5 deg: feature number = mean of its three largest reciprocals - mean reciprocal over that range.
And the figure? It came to 0.077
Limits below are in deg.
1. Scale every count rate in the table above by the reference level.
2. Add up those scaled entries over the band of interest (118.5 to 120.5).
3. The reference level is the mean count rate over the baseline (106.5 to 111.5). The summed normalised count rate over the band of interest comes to 2.0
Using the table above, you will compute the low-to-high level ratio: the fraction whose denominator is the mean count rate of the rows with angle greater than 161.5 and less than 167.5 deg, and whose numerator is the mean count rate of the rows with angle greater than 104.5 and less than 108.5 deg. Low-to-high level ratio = 0.89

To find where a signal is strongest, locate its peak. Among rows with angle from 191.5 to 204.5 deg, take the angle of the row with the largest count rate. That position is 192.0 deg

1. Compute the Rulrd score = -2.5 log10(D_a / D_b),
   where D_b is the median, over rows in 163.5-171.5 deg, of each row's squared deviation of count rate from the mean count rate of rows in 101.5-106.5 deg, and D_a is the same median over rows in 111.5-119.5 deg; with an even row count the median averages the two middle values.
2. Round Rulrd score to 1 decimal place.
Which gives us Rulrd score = 2.1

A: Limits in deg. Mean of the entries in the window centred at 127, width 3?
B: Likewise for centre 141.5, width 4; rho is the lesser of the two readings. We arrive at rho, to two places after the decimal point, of 3.61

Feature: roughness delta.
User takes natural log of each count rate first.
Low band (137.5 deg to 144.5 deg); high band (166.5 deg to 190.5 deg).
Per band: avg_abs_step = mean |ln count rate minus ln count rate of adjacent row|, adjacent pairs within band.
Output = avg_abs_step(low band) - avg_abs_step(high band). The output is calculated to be 0.013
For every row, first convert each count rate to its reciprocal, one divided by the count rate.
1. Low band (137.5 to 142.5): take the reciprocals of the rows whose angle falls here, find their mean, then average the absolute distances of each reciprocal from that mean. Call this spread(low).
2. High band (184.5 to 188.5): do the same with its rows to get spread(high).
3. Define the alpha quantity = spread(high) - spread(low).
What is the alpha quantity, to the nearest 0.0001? -0.0024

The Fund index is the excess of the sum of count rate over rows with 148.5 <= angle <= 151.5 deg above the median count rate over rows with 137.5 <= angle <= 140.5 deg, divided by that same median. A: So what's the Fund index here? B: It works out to 2.0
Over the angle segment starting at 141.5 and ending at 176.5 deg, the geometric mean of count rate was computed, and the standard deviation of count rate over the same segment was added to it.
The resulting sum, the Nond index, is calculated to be 3.98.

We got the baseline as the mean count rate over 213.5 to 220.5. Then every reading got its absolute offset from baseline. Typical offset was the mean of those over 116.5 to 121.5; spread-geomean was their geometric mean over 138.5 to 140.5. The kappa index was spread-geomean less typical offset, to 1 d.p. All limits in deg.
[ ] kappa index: 0.1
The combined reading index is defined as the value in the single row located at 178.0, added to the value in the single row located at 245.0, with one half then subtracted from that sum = 7.4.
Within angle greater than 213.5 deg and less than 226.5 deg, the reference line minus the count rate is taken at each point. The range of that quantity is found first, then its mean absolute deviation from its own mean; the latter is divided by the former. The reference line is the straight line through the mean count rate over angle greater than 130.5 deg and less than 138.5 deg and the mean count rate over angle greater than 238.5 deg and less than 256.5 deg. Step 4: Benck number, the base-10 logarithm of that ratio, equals -0.567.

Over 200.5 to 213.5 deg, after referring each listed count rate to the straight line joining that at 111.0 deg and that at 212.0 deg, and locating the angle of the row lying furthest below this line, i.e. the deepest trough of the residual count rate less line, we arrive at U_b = 213.0 deg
